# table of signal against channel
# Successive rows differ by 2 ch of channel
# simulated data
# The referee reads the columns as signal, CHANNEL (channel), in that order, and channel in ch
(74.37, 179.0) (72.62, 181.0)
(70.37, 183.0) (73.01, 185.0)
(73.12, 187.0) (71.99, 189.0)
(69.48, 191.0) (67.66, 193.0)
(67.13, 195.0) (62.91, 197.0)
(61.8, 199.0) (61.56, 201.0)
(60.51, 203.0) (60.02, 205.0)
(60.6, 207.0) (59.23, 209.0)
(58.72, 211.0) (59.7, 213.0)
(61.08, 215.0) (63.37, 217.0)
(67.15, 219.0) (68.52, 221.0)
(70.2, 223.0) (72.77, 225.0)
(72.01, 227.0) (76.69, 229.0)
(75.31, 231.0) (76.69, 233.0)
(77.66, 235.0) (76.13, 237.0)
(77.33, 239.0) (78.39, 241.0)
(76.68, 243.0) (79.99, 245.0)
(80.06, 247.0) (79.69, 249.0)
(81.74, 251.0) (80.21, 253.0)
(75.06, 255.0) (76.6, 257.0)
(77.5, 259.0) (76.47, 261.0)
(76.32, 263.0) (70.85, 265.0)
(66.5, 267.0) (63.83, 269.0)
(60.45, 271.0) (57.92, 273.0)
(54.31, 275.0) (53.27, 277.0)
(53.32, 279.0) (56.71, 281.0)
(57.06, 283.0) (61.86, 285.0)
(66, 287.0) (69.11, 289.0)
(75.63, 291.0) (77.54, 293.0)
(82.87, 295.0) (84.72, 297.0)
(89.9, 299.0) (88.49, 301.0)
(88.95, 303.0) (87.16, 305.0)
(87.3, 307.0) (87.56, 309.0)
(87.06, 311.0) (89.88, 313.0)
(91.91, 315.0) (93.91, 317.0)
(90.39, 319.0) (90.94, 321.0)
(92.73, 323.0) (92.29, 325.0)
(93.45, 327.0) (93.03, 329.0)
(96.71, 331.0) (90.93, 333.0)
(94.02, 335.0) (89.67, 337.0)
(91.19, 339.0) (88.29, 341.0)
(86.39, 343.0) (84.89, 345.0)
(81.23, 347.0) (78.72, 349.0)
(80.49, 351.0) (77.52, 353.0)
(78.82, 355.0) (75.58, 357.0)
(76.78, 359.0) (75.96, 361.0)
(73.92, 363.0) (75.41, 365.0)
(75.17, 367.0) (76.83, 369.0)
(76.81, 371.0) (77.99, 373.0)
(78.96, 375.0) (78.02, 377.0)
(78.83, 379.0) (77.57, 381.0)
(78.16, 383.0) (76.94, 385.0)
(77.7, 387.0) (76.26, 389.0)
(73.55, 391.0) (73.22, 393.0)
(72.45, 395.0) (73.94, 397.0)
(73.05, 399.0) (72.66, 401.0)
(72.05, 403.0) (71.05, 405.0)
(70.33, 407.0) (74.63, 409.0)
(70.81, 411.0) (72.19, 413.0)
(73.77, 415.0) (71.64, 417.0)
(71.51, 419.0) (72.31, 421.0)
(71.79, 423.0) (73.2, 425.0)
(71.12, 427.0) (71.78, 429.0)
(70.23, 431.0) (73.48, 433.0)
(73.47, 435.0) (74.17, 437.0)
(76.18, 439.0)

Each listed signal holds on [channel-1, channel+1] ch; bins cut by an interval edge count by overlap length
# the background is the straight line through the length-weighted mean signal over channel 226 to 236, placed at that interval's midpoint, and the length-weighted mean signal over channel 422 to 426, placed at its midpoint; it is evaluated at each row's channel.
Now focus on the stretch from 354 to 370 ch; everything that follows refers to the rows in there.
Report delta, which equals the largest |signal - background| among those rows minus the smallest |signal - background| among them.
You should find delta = 5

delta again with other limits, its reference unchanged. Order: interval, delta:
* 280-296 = 17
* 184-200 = 11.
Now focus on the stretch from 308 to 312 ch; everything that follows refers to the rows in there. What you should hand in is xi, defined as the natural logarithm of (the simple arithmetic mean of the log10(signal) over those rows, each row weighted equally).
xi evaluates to 0.663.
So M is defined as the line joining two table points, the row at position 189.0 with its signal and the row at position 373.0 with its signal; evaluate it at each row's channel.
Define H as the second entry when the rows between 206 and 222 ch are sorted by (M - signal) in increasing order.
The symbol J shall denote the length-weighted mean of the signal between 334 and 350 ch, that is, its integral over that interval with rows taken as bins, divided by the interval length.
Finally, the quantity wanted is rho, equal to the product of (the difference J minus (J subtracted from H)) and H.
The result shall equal 976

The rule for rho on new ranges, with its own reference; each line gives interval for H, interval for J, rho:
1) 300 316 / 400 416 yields -2191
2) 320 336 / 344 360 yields -3036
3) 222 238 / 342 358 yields -558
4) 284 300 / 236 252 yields -1535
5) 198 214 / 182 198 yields 1386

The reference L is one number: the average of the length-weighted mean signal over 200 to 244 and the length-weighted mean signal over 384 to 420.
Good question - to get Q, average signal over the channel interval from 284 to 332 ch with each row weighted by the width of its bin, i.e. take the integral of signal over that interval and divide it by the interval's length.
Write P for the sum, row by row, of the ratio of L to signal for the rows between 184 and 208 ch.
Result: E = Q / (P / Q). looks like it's 566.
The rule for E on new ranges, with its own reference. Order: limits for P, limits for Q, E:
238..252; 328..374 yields 1083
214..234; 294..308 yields 748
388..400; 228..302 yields 915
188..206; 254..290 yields 429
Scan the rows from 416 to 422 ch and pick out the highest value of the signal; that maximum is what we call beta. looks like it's 72.31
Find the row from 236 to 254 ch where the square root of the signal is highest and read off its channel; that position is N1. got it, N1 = 251.0 ch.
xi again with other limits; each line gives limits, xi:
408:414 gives 0.621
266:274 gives 0.584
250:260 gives 0.638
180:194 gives 0.616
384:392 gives 0.632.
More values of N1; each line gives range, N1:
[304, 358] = 331.0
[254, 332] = 331.0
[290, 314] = 299.0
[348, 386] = 351.0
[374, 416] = 375.0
